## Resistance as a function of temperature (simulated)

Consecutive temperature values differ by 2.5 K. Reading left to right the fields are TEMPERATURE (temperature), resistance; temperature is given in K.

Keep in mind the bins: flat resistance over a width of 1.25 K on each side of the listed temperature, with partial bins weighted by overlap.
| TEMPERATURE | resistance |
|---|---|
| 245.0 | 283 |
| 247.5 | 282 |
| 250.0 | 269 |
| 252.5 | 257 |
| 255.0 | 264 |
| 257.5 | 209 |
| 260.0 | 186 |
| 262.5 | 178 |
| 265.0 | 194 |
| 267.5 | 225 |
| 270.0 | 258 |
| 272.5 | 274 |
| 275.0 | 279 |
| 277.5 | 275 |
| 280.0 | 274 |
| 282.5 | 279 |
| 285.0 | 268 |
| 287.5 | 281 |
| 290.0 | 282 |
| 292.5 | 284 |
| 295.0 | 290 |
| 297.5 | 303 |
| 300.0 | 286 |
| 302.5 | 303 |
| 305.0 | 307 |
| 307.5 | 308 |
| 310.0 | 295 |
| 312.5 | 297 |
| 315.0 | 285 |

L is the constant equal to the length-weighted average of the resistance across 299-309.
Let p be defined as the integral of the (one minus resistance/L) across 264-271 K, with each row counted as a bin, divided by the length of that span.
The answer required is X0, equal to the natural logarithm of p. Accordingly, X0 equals -1.4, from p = 0.25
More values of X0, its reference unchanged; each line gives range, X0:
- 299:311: -5.7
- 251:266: -1.3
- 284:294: -2.6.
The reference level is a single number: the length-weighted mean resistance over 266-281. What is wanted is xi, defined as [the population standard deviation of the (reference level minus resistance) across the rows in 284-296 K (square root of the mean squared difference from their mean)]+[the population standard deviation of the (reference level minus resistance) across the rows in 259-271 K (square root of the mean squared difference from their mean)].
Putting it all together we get 37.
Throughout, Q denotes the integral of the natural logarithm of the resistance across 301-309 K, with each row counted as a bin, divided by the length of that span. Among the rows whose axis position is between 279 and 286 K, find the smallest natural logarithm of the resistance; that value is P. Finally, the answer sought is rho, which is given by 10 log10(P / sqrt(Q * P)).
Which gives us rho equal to -0.05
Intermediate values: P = 5.59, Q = 5.72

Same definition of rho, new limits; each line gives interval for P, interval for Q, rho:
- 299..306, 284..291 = 0.01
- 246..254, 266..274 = 0.01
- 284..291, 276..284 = -0.01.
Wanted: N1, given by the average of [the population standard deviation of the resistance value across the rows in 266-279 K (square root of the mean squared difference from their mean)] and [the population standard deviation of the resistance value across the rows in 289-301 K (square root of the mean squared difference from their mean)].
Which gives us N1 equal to 13.7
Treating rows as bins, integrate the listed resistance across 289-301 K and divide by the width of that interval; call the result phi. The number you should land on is 289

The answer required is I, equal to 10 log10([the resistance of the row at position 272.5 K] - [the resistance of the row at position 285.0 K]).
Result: 8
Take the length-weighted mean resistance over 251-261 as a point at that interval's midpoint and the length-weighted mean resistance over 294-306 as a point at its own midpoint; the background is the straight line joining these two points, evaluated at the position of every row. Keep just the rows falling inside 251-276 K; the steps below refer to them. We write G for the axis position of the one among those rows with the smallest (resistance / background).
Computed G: 262.5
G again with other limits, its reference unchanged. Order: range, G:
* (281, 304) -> 300.0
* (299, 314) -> 312.5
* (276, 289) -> 285.0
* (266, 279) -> 267.5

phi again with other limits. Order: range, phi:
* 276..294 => 278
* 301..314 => 301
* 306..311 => 302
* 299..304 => 296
